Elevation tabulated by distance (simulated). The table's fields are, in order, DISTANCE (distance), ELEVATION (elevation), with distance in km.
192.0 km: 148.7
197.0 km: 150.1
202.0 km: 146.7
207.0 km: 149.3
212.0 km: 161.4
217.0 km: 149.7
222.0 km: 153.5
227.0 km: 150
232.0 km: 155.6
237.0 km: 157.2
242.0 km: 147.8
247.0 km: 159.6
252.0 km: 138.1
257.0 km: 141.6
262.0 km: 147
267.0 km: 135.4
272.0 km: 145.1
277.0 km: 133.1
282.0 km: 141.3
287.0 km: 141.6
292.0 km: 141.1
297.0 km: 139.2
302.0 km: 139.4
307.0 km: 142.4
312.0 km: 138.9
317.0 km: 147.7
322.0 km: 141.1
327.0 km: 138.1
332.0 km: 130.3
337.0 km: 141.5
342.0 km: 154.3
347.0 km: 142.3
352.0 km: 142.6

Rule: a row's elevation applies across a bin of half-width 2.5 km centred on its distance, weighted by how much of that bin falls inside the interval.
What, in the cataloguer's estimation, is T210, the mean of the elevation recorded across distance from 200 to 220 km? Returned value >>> 152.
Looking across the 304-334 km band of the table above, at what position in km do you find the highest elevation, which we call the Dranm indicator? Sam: 317.0 km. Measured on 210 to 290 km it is 212.0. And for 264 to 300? 272.0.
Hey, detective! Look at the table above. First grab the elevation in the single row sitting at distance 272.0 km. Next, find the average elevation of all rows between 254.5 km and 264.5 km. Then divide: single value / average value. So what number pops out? 1.01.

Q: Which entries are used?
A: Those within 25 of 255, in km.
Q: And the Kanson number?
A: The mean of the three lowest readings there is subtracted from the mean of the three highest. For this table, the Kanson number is 22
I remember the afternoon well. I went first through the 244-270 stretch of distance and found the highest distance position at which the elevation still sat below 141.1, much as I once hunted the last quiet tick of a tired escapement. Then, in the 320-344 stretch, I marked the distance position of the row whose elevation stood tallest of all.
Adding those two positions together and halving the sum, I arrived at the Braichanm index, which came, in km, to 304.5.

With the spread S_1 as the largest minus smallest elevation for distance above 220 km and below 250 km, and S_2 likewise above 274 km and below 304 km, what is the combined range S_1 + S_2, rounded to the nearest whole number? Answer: 20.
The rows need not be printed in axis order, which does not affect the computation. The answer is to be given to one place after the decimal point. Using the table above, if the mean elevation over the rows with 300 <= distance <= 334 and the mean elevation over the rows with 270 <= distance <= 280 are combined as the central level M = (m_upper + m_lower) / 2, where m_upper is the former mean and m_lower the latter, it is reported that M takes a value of 139.4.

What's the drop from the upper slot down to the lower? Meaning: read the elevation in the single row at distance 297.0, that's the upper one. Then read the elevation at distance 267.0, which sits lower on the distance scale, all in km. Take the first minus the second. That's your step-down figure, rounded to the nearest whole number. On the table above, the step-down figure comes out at 4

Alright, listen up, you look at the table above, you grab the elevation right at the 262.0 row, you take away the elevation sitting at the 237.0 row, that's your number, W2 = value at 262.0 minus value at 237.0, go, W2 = -10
